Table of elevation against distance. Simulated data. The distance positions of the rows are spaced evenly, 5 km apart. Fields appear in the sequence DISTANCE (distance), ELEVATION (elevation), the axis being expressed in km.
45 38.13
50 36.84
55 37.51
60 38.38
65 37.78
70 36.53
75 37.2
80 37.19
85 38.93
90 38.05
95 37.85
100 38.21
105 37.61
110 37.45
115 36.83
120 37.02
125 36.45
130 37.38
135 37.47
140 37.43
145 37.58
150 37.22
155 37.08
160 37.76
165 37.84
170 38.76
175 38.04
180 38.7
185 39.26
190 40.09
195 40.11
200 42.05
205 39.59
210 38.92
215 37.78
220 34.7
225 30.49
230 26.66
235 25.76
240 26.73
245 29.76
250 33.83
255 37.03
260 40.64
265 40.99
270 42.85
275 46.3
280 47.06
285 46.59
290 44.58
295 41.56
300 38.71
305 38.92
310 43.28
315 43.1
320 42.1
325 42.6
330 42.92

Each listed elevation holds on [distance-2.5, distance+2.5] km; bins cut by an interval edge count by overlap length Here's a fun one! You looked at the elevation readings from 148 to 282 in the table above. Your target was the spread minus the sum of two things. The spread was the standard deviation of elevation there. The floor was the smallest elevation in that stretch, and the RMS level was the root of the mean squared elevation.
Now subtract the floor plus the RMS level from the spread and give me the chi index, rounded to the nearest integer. -58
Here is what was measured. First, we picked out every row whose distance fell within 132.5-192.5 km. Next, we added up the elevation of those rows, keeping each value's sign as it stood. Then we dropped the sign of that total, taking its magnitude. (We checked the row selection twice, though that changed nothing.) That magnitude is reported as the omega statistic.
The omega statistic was 457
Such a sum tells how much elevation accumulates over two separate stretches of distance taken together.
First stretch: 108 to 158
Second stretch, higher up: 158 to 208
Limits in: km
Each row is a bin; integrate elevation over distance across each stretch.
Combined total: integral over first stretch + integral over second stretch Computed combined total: 3821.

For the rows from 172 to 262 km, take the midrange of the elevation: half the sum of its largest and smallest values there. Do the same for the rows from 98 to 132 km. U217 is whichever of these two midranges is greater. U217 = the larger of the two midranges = 37.3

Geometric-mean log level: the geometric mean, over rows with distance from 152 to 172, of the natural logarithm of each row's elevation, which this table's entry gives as 3.63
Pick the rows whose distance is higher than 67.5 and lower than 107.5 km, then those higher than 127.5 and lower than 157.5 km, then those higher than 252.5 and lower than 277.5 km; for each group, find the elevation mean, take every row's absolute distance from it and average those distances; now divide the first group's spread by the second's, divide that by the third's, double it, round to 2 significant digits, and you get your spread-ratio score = 3.3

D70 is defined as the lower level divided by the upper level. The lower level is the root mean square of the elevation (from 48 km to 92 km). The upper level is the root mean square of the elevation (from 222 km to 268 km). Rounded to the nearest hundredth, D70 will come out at 1.14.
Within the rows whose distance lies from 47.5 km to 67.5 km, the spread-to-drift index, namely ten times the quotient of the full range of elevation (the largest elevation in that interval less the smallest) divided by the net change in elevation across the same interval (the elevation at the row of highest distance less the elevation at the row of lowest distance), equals 16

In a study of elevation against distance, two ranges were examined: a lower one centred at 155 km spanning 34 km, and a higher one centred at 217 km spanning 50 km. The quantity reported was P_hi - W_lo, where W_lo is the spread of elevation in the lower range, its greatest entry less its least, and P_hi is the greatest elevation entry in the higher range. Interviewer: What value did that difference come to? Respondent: 40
